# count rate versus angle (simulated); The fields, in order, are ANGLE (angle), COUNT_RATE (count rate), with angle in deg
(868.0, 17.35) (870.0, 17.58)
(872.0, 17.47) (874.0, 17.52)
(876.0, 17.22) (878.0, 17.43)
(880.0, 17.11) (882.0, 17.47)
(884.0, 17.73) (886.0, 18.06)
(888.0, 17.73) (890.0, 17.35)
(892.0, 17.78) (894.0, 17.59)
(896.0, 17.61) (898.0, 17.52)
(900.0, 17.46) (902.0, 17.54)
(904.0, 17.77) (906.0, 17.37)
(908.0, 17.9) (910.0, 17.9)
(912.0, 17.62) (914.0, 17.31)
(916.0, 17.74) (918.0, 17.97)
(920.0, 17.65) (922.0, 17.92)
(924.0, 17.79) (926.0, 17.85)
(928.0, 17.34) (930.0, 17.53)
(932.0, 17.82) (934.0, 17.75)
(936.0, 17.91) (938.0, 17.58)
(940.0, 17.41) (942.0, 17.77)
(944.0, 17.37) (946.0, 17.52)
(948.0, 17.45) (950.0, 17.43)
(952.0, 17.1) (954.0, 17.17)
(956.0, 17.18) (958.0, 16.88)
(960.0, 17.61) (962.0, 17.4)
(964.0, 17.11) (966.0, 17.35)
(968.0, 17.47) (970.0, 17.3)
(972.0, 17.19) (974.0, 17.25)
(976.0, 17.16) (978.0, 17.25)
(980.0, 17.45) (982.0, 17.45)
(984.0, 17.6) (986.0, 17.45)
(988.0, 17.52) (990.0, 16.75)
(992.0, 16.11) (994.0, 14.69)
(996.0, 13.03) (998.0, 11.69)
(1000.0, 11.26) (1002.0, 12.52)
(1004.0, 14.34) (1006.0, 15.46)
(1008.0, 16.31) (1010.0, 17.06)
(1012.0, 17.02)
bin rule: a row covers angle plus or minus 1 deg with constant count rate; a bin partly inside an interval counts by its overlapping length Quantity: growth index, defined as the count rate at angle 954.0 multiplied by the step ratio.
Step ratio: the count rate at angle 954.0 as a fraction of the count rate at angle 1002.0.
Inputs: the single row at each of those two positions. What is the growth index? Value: 23.5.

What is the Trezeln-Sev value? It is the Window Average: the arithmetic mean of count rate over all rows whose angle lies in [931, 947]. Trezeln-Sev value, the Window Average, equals 17.6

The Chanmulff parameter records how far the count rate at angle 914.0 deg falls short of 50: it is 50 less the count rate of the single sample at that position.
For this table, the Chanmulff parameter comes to 32.7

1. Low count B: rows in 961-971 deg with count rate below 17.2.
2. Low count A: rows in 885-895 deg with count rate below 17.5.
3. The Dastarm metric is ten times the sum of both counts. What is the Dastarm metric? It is 20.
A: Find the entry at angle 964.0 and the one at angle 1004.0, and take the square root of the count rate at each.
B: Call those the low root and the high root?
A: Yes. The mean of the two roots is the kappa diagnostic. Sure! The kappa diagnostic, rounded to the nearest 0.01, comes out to 3.96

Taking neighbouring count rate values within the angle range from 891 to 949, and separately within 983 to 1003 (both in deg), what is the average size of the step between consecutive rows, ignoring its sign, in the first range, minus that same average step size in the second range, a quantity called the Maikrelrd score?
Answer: -0.63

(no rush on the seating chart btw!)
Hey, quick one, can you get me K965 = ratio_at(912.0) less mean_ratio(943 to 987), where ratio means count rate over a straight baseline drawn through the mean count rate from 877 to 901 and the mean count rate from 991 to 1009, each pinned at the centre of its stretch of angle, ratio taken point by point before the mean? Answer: -0.10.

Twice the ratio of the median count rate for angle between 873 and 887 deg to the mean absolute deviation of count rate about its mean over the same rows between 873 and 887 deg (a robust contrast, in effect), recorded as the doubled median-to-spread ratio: 154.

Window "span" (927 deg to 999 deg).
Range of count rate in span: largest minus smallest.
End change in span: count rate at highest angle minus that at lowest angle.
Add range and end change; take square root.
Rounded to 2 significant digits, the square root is 0.75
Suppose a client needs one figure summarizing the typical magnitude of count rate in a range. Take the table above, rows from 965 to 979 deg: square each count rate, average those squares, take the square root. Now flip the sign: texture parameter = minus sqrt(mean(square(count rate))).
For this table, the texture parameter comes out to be -17.28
